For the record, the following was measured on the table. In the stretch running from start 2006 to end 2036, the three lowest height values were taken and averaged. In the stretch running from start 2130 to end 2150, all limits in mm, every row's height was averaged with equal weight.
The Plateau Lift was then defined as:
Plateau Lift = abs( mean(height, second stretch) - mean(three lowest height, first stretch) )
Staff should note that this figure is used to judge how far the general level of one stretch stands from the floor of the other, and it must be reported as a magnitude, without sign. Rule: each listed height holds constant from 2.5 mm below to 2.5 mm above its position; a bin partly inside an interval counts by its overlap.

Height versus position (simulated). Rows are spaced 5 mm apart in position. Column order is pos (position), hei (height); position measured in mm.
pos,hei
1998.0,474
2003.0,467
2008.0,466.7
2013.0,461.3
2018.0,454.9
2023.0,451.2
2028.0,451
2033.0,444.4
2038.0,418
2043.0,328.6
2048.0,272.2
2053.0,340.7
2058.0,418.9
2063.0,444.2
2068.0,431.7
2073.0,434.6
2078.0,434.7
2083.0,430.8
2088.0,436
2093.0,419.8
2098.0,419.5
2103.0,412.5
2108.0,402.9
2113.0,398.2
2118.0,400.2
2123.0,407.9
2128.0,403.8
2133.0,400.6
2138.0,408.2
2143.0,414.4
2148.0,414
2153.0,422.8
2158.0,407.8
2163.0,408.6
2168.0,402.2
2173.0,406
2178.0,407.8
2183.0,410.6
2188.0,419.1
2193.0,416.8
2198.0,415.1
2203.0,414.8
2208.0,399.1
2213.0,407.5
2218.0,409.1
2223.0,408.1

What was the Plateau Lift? 40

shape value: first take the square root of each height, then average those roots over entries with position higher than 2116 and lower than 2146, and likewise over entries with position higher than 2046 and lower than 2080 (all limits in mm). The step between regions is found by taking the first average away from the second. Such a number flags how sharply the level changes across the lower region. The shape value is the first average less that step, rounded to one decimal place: 20.4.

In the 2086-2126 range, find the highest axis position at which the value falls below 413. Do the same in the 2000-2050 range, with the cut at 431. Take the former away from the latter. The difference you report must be -75 mm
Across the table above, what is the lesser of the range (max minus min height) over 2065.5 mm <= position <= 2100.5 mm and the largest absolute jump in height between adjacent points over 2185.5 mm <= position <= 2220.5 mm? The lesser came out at 15.7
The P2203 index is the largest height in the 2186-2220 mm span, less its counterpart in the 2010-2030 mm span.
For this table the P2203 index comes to -42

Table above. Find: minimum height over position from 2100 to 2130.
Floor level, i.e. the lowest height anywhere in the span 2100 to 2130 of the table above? 398.2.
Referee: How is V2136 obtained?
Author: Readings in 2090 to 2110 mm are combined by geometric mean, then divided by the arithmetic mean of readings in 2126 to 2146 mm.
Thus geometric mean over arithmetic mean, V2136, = 1.02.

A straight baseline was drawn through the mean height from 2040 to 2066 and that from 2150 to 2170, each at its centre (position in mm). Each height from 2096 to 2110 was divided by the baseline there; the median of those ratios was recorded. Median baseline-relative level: 1.07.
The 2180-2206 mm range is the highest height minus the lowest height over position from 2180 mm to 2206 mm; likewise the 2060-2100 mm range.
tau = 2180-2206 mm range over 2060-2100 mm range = 0.3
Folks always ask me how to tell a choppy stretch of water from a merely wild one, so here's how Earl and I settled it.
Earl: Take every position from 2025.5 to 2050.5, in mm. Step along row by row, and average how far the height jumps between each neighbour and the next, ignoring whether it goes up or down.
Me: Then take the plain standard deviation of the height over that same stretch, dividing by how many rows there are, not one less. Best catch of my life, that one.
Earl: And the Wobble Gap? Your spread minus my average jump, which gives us 26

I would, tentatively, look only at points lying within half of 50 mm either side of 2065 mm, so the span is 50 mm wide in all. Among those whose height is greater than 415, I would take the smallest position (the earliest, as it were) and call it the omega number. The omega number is 2058.0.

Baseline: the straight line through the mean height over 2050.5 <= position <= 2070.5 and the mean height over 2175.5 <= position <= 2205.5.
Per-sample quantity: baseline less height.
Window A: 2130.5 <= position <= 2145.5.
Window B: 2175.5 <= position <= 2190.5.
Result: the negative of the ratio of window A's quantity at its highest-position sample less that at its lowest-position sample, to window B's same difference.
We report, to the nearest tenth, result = -1.2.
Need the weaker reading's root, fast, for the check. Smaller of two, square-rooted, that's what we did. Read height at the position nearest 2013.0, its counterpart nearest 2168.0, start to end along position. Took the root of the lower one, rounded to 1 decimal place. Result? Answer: 20.1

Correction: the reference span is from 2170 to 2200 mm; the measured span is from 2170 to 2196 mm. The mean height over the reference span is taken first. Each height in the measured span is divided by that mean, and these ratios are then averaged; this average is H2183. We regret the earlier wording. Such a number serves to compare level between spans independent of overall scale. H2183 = 1.00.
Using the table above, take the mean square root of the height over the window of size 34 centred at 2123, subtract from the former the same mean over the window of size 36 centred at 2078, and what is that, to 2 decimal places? -0.73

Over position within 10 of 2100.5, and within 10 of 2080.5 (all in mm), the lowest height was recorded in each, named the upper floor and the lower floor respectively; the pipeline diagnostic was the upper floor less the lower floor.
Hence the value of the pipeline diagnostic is -28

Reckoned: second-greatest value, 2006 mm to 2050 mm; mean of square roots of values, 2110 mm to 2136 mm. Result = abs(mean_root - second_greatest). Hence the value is 441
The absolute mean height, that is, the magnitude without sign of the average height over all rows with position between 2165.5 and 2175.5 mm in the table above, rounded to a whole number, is 404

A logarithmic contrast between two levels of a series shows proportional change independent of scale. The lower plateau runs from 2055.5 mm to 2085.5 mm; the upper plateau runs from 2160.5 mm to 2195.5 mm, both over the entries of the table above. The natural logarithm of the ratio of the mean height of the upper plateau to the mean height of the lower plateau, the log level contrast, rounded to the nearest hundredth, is -0.05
